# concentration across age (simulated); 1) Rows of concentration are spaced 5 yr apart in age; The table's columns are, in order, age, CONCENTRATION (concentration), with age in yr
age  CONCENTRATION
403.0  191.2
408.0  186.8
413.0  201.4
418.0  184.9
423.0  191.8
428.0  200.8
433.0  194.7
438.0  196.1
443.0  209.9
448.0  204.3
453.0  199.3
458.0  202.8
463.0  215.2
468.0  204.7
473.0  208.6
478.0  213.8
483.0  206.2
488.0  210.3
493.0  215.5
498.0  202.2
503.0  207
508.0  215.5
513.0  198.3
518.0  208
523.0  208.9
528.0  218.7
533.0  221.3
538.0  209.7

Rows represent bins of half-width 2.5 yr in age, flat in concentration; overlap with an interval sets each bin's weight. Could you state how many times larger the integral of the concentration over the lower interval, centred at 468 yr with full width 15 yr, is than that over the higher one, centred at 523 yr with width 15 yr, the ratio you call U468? 0.99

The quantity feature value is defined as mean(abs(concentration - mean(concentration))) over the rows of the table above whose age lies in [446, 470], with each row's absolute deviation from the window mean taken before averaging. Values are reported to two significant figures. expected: 4.0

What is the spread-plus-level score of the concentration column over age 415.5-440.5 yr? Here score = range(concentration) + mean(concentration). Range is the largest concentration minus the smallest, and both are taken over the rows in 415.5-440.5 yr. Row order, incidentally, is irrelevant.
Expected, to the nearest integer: 210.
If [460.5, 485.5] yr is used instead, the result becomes 220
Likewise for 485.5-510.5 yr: 223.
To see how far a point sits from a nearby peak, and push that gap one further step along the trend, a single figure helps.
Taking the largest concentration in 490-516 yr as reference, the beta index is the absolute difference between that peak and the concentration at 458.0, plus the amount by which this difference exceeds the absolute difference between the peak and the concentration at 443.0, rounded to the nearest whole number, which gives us 20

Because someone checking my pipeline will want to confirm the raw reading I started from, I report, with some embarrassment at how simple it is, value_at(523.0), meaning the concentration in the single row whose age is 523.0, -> 208.9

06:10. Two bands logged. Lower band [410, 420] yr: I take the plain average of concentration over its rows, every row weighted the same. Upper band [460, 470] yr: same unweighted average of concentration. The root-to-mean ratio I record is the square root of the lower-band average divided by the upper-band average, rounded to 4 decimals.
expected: 0.0662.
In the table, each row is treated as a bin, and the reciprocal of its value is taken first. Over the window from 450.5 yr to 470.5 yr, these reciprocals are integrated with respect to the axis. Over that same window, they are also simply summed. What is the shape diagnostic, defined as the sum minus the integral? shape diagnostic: -0.0779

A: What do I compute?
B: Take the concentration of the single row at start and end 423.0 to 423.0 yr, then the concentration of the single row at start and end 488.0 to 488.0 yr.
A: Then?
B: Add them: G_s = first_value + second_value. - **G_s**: 402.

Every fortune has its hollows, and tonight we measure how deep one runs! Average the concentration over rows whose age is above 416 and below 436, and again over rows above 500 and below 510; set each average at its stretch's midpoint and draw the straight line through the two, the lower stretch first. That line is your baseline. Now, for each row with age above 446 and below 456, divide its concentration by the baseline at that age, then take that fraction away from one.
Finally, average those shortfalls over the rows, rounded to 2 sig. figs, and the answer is -0.015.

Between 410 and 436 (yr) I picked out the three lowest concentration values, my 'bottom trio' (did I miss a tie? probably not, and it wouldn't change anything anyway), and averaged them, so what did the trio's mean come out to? 190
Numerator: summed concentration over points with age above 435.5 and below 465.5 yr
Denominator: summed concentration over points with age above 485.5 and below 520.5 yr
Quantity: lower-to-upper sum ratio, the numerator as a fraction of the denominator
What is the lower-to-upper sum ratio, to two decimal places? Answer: 0.84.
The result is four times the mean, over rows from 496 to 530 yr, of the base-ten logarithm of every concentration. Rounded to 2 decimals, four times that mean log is 9.27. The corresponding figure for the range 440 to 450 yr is 9.26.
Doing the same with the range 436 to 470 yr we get 9.24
